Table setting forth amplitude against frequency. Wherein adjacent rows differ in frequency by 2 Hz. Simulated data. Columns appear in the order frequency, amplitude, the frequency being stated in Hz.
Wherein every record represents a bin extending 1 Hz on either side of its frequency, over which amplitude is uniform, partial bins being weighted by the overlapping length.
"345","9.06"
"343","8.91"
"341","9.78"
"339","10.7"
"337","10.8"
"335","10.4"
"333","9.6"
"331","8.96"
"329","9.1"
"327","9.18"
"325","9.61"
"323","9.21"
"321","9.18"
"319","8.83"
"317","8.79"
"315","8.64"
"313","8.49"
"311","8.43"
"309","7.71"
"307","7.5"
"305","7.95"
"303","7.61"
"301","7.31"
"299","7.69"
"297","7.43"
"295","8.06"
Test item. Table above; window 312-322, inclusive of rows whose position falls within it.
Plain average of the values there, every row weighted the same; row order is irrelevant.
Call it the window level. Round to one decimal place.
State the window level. 8.8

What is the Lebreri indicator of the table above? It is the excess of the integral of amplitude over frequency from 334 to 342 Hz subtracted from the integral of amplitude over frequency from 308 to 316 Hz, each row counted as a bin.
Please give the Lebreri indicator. -17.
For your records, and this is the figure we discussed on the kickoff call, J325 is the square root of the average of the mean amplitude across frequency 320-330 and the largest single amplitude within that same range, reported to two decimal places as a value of 3.07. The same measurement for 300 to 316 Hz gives 2.88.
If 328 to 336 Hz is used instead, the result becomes 3.16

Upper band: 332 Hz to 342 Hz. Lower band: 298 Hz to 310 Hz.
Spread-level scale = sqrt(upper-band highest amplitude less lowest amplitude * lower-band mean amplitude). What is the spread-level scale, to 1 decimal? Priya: 3.0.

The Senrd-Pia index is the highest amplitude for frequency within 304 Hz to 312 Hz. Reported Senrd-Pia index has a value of 8.43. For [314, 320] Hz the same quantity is 8.83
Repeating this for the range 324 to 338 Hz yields 10.8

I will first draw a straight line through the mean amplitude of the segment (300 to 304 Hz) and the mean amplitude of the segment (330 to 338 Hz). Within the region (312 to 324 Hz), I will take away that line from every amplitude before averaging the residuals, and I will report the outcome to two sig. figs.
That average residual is 0.16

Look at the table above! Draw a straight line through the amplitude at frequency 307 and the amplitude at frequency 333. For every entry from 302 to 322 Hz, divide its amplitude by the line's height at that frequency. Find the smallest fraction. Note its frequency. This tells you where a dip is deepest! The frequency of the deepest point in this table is 307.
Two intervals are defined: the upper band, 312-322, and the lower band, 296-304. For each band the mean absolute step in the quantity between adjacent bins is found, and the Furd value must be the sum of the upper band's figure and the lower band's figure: 0.49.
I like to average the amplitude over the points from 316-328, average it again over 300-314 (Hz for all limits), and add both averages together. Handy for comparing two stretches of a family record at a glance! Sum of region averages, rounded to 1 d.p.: 17.0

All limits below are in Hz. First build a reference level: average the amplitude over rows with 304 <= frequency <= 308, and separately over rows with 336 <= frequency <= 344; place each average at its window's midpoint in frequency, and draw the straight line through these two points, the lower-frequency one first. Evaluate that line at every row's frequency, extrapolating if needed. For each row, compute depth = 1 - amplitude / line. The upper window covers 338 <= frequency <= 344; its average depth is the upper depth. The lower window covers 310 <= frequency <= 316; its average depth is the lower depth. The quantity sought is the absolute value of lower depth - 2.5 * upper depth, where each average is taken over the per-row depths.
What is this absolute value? 0.12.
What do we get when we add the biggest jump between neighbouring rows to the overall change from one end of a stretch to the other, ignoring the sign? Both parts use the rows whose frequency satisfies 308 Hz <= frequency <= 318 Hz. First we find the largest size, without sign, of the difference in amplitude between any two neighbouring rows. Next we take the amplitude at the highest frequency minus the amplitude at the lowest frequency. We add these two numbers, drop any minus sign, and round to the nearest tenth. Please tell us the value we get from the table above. 1.8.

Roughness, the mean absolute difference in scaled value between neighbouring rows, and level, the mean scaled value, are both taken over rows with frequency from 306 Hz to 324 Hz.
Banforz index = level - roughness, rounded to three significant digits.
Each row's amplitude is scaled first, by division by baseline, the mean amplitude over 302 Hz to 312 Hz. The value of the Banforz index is 1.06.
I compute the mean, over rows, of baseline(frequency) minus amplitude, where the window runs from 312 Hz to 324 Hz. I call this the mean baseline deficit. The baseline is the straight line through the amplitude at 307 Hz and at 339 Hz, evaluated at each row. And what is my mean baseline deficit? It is -0.26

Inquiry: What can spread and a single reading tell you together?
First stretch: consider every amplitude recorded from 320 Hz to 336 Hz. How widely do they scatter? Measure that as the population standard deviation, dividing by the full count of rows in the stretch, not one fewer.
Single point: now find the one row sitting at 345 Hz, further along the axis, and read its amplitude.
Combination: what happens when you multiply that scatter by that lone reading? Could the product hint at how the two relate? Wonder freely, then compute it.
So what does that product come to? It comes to 3.9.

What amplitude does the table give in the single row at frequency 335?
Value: 10.4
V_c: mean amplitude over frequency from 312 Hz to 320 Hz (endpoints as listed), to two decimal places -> 8.69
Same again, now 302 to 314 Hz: 7.95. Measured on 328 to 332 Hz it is 9.03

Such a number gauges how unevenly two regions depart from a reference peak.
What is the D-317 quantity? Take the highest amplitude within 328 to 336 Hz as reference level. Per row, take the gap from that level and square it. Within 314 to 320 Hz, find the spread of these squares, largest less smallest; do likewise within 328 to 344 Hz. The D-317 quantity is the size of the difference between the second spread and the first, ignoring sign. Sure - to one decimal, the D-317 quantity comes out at 1.6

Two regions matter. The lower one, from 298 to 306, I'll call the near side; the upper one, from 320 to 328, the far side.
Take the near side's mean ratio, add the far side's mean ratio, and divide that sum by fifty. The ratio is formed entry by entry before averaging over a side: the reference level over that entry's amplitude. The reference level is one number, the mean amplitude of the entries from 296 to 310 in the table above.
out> 0.0363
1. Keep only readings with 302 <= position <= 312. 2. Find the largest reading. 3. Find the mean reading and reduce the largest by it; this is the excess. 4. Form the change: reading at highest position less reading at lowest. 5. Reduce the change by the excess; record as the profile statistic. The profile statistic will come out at 0.23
